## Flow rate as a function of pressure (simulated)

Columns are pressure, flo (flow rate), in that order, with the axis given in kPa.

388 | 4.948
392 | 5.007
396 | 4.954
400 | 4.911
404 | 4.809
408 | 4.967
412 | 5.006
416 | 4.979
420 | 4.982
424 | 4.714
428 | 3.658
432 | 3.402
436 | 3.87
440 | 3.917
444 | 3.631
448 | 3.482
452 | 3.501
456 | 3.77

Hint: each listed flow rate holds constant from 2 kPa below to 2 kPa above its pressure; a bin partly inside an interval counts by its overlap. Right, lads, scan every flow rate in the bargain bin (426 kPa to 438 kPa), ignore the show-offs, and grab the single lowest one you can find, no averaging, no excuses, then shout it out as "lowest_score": 3.402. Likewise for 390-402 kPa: 4.911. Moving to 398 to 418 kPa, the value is 4.809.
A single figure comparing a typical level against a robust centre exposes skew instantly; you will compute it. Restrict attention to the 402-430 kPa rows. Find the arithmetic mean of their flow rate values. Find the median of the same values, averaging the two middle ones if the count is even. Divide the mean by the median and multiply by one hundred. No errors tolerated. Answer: 95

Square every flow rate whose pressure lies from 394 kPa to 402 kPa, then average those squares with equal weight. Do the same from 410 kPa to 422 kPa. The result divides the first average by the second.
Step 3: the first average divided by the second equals 1.0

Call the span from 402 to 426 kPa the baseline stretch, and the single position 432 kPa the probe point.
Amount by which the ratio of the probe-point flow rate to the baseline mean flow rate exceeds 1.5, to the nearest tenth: -0.8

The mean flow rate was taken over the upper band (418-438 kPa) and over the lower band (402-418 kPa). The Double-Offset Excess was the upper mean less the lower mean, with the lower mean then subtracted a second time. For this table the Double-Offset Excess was -5.8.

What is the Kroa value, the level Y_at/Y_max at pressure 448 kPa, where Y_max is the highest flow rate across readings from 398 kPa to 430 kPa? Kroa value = 0.70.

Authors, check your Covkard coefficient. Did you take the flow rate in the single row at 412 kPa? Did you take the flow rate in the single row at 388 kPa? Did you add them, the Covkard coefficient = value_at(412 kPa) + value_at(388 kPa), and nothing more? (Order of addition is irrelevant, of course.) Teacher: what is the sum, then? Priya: 10.0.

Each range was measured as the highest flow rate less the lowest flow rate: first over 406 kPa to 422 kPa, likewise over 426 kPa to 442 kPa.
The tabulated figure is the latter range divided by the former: 13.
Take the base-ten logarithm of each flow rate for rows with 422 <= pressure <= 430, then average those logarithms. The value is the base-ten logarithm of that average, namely -0.209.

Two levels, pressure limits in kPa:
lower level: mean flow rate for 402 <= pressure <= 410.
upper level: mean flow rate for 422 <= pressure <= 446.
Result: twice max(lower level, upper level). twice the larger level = 9.78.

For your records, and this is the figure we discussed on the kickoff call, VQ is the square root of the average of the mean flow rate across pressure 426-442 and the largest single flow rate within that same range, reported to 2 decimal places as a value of 1.95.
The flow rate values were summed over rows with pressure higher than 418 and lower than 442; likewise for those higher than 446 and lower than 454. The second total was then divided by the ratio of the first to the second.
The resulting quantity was 2.0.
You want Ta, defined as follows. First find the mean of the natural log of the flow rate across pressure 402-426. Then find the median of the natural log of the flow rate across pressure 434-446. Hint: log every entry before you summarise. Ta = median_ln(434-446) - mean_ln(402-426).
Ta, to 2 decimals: -0.24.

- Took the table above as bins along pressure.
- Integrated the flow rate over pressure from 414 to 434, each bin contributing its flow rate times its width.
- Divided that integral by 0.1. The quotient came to 869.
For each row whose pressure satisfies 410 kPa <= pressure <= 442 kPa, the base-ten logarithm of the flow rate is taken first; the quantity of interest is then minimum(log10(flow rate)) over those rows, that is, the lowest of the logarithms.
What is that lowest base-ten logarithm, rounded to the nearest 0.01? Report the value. 0.53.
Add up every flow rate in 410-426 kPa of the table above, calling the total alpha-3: 20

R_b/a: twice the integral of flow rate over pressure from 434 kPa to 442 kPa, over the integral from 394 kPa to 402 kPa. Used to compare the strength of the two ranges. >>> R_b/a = 1.58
